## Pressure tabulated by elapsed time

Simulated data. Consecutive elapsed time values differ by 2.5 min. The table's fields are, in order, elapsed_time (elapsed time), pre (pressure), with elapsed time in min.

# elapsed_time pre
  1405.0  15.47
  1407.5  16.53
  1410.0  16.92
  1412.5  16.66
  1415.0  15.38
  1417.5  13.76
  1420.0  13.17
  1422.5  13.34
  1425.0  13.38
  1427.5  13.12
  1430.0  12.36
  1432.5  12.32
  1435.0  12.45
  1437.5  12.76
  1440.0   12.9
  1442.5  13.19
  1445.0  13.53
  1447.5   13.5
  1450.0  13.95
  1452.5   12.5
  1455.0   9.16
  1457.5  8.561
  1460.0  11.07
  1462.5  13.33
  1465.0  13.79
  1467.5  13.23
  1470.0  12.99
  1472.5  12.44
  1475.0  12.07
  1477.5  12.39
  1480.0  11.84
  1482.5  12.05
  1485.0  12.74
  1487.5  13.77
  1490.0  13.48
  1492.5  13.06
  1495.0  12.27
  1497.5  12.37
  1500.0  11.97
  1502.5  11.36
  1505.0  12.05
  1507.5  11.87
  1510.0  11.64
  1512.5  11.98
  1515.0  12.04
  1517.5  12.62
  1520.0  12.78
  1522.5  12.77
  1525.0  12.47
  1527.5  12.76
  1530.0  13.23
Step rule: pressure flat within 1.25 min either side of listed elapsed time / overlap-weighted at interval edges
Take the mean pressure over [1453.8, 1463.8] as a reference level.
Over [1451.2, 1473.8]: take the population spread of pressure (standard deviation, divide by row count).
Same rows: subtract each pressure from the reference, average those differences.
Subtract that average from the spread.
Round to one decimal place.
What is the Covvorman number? 3.1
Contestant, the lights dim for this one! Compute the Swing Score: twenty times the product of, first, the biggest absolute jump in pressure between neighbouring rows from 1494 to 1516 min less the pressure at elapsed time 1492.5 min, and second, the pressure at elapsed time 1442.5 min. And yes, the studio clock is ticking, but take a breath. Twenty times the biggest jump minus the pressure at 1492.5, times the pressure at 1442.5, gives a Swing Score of -3263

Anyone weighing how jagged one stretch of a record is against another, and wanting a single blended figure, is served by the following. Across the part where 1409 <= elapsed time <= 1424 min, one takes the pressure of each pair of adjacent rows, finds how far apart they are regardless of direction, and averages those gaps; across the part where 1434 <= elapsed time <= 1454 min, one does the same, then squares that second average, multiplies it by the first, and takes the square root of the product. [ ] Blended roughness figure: 0.38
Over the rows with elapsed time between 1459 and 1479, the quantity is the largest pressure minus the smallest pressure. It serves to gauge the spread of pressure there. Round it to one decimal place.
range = 2.7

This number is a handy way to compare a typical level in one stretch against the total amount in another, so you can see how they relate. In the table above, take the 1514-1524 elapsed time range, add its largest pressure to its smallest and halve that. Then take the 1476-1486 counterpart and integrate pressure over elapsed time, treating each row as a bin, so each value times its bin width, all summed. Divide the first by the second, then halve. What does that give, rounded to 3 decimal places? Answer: 0.051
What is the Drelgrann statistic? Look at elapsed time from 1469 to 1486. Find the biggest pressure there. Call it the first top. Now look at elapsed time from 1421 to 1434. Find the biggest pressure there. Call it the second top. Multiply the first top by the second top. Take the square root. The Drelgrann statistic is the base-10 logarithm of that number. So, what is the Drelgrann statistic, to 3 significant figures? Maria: 1.12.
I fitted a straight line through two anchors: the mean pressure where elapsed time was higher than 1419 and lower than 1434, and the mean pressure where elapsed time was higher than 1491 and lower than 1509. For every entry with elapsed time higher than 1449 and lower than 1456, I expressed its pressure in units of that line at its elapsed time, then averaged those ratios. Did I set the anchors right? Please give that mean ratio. 0.94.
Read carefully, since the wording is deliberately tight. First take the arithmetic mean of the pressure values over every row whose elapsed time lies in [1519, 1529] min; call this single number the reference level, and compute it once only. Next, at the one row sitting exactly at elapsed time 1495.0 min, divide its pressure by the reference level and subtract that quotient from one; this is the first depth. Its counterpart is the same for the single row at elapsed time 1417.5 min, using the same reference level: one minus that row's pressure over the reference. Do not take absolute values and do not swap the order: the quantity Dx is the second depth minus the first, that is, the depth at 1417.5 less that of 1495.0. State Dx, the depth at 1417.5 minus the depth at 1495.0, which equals -0.12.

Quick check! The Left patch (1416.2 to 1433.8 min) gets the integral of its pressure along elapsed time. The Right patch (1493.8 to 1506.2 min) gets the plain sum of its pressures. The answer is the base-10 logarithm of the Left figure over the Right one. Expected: 0.58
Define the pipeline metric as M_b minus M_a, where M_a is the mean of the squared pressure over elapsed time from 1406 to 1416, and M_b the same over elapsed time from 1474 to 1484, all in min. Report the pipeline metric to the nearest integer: -122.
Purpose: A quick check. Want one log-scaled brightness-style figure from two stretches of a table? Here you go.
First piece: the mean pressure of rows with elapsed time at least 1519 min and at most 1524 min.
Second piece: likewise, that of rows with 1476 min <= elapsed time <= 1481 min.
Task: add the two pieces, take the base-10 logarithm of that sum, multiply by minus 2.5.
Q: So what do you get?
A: -3.49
